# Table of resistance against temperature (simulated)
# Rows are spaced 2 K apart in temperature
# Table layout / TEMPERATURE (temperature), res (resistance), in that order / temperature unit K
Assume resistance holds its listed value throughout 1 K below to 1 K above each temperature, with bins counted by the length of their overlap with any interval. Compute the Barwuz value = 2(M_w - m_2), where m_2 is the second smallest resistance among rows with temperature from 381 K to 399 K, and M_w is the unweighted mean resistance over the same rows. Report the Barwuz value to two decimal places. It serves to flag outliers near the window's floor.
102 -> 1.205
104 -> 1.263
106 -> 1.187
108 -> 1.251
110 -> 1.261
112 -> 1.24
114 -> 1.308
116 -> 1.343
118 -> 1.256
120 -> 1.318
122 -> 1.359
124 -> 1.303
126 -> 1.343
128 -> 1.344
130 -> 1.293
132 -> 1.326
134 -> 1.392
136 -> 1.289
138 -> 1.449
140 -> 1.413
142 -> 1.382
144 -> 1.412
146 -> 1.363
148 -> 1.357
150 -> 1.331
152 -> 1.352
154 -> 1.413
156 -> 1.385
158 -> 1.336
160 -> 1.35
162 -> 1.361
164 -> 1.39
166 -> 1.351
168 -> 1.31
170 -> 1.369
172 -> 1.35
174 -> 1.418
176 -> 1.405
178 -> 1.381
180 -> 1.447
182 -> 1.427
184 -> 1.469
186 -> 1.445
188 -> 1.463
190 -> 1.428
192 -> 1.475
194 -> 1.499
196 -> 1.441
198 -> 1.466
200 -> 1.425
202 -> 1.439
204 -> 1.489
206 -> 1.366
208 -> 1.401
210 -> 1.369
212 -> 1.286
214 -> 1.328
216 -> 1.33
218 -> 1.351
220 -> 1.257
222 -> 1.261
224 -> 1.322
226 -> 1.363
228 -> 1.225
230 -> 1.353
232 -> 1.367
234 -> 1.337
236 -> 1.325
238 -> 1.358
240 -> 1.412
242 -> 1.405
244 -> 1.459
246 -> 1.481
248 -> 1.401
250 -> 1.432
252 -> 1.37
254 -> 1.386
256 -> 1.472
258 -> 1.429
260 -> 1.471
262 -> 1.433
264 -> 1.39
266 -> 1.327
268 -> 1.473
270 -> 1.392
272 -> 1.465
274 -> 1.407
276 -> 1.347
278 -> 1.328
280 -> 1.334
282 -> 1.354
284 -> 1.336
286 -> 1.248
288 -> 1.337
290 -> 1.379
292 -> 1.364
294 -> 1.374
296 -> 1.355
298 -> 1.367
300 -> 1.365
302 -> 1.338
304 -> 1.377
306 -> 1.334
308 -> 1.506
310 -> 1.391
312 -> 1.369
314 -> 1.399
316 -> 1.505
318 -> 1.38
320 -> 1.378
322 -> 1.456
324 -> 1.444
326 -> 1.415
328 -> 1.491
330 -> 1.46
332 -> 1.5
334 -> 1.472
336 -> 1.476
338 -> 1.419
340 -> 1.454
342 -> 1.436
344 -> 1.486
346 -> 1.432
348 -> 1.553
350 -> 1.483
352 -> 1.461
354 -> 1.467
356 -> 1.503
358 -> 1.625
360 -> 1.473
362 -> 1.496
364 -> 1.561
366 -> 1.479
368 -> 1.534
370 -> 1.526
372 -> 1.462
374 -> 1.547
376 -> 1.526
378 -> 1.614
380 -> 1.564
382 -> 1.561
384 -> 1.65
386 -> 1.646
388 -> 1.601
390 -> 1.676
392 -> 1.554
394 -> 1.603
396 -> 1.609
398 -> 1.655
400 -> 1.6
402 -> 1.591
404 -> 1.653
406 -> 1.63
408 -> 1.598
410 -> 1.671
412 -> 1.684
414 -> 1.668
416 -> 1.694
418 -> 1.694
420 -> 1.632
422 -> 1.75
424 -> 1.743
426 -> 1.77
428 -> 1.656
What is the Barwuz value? 0.11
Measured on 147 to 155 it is 0.02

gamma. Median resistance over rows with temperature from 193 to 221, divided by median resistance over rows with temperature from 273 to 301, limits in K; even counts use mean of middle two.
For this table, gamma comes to 1.02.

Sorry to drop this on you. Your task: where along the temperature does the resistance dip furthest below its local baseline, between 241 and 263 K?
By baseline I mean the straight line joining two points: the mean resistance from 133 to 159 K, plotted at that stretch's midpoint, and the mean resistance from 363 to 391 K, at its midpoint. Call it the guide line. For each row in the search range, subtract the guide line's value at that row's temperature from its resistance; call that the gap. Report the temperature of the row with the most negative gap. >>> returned 252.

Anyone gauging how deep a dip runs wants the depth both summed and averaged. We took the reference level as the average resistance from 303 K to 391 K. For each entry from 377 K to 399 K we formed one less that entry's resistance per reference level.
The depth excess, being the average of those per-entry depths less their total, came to 0.8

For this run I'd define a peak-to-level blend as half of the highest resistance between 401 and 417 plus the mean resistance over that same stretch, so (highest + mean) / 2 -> 1.67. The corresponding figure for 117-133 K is 1.34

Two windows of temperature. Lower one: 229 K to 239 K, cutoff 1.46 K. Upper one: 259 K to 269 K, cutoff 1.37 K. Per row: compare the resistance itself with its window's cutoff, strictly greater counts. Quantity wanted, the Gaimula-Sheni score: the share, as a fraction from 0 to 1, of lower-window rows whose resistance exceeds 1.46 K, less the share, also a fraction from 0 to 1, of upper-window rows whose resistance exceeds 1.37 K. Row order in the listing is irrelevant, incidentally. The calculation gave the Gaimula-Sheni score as -0.8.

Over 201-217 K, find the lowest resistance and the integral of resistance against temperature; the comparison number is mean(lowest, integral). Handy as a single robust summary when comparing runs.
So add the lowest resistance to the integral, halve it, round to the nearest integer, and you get 12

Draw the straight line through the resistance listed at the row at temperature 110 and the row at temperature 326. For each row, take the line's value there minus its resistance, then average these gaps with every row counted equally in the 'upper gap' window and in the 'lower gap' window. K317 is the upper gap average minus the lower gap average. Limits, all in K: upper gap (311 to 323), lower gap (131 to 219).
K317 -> 0.08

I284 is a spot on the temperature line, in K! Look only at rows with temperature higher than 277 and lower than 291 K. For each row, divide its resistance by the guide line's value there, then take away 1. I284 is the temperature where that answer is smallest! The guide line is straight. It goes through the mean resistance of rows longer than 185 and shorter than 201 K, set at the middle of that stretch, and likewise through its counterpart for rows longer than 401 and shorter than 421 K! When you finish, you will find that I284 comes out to 286 K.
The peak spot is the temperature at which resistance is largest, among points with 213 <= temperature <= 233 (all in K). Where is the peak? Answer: 232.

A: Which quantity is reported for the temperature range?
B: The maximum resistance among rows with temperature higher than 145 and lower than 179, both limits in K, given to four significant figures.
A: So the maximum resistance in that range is 1.418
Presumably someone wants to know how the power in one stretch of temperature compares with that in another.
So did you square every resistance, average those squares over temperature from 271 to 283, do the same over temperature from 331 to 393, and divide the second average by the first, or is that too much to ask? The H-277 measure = 1.23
